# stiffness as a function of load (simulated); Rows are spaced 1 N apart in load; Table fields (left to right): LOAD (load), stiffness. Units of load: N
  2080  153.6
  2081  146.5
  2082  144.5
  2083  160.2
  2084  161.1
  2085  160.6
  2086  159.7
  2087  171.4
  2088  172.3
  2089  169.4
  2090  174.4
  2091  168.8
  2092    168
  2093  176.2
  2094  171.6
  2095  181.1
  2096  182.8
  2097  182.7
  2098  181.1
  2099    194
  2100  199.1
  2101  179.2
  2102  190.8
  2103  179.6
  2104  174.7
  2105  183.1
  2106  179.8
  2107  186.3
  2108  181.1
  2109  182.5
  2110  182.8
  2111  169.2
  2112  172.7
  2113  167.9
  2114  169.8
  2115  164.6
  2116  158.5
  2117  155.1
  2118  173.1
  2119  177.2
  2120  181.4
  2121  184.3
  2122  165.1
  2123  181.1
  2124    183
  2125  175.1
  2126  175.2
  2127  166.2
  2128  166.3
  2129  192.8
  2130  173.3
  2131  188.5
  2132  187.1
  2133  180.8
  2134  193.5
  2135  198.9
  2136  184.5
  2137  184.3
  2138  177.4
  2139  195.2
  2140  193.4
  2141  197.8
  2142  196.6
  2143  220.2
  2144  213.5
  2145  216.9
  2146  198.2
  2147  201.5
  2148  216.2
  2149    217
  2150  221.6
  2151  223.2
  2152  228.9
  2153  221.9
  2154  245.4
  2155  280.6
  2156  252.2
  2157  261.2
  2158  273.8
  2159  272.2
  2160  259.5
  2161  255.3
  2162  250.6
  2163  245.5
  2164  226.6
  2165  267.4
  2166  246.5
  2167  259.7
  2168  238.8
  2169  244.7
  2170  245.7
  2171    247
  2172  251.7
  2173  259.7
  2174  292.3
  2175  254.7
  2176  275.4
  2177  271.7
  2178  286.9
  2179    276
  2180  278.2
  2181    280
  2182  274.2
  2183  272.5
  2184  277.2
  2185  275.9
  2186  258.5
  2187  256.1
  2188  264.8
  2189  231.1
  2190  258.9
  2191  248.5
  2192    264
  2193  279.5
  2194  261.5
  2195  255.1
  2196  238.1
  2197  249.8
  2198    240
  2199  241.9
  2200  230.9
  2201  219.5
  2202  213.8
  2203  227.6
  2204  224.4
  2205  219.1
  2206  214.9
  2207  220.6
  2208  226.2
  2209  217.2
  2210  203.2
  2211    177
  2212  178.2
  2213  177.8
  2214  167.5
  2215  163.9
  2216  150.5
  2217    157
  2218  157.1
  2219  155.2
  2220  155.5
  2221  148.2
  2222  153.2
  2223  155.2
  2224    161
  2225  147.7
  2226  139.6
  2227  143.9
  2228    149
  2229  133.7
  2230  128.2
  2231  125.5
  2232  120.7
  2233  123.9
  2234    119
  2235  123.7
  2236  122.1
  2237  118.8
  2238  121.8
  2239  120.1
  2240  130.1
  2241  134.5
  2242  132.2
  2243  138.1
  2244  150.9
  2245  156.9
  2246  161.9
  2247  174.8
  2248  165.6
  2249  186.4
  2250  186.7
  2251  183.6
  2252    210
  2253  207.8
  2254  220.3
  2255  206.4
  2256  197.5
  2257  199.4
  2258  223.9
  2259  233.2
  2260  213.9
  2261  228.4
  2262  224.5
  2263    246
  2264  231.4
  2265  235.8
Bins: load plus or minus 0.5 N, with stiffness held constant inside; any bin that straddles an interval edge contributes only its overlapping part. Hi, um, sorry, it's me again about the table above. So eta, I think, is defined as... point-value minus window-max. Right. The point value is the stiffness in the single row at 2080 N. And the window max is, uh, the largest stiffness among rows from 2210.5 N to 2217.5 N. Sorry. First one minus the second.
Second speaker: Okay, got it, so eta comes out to -25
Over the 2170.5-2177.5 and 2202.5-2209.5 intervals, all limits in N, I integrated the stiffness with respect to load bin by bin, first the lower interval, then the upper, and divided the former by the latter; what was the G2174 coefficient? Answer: 1.20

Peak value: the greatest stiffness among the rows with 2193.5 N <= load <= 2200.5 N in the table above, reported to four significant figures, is 261.5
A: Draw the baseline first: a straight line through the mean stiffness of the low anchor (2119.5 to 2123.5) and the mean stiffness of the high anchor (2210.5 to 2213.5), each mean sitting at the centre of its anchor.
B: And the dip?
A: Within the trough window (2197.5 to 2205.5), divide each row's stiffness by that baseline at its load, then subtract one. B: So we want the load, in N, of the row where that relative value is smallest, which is 2202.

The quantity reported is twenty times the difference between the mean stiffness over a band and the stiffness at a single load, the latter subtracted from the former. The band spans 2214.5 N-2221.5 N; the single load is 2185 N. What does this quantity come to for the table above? -2411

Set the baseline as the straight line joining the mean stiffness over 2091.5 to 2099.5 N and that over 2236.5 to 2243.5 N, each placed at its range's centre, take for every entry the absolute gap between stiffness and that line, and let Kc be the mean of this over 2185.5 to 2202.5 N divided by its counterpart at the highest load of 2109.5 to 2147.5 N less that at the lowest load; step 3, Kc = 3.2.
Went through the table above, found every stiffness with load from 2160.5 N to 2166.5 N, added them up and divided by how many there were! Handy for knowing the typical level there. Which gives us 249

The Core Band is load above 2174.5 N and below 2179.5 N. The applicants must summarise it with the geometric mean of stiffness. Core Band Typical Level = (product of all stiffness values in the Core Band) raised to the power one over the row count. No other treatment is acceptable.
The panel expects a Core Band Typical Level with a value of 273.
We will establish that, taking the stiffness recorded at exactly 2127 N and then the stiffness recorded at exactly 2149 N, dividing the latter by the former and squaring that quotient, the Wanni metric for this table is 1.70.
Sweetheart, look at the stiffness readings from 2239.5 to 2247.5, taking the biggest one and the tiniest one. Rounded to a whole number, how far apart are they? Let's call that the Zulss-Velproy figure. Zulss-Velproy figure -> 45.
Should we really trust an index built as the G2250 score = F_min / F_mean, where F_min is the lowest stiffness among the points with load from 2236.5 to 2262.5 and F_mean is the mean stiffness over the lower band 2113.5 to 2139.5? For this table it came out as 0.67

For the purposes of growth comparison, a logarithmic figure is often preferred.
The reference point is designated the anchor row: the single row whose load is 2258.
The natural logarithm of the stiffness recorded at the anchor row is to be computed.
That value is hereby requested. 5.4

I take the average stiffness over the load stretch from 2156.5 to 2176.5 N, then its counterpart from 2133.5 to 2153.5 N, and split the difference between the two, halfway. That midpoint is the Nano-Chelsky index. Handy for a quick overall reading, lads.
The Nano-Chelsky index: 231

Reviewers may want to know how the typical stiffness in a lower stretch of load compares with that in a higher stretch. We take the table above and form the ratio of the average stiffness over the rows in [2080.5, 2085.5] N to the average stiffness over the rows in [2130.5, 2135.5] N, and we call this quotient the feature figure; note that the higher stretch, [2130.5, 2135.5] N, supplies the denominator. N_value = 0.8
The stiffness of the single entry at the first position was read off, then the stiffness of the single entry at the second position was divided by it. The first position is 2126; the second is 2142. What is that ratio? 1.12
